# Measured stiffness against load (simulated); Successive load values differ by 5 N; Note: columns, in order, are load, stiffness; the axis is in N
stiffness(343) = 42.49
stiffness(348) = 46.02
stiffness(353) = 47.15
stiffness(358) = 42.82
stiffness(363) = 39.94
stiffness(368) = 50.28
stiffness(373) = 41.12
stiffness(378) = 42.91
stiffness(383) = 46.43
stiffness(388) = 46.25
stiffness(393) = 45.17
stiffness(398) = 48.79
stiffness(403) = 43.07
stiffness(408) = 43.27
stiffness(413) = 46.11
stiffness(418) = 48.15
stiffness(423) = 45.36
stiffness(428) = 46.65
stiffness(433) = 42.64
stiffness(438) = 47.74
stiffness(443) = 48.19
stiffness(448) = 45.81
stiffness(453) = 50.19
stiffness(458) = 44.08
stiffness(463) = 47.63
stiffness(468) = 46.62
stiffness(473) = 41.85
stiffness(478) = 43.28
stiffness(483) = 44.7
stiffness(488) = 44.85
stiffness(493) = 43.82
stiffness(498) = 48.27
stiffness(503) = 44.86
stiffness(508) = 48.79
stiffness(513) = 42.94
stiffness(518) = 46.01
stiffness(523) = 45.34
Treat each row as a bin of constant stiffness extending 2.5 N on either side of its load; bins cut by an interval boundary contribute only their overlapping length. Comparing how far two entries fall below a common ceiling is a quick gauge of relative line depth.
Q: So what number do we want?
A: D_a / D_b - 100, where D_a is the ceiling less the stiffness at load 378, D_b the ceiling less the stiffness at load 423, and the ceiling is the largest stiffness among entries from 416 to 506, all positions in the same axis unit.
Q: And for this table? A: -98.5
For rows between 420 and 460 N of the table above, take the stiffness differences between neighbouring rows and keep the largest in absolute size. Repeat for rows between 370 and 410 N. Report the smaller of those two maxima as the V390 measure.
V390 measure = 5.7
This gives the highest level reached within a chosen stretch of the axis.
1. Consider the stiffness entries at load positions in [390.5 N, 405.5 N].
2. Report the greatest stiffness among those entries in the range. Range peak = 48.79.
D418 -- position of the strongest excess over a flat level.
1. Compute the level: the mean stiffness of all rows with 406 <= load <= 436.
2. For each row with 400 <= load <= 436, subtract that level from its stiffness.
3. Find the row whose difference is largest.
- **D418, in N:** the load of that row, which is 418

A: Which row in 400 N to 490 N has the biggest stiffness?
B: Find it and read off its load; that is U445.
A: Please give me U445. 453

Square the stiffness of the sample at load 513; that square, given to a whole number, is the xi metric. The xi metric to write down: 1844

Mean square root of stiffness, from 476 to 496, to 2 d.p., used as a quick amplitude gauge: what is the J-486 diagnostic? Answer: 6.65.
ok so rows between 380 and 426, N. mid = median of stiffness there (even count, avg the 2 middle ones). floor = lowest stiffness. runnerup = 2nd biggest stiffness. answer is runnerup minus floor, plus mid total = 51.2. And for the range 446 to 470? 50.2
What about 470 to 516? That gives 51.1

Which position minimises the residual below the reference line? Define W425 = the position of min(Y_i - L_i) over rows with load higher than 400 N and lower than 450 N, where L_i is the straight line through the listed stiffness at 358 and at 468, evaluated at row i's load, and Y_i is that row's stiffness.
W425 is 433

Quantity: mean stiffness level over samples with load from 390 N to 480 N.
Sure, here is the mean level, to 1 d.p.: 45.8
